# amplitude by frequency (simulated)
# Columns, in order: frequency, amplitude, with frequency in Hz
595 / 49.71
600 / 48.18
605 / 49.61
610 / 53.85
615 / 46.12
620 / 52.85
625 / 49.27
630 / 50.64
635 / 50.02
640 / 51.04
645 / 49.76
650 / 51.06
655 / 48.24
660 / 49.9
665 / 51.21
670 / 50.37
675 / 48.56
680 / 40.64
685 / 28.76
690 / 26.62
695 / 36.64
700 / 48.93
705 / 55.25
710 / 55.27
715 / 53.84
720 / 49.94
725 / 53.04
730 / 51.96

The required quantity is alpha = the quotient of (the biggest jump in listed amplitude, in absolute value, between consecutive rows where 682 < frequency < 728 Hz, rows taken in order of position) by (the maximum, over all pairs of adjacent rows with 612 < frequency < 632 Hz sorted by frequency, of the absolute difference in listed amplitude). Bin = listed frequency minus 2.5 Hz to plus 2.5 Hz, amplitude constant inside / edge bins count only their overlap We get 1.8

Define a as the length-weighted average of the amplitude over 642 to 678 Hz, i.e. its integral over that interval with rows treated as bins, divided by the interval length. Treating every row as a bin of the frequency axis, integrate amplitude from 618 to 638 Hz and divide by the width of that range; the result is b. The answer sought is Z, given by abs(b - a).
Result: 0.9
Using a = 49.8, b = 50.6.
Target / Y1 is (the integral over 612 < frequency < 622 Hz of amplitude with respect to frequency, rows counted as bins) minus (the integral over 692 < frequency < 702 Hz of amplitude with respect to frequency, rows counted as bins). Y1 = 79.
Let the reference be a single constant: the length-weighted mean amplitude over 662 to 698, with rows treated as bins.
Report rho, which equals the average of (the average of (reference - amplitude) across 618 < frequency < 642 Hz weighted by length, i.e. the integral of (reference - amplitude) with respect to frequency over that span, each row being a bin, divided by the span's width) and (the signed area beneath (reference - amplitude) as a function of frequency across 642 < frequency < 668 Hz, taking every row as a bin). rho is -127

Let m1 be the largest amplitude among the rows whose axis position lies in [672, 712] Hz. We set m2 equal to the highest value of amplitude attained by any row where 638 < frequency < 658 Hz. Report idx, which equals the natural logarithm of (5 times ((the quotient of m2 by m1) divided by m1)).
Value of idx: -2.48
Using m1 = 55.27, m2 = 51.06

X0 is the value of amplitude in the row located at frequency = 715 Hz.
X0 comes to 53.84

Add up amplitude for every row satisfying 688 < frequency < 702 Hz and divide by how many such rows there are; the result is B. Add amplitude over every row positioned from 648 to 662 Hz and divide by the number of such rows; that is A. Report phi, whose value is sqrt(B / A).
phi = 0.87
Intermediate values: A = 49.7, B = 37.4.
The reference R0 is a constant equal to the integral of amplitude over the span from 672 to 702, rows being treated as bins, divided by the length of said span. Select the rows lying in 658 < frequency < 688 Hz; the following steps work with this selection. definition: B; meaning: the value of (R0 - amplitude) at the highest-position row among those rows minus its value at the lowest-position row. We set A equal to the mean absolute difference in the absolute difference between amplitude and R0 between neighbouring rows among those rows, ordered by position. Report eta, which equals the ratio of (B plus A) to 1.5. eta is 17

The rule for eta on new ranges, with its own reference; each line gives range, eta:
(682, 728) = -13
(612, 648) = -1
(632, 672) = 1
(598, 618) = 4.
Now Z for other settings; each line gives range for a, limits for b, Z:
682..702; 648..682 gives 13.6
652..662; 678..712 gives 7.6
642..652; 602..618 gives 0.5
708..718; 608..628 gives 3.8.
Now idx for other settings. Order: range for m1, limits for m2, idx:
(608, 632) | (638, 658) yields -2.43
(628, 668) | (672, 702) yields -2.37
